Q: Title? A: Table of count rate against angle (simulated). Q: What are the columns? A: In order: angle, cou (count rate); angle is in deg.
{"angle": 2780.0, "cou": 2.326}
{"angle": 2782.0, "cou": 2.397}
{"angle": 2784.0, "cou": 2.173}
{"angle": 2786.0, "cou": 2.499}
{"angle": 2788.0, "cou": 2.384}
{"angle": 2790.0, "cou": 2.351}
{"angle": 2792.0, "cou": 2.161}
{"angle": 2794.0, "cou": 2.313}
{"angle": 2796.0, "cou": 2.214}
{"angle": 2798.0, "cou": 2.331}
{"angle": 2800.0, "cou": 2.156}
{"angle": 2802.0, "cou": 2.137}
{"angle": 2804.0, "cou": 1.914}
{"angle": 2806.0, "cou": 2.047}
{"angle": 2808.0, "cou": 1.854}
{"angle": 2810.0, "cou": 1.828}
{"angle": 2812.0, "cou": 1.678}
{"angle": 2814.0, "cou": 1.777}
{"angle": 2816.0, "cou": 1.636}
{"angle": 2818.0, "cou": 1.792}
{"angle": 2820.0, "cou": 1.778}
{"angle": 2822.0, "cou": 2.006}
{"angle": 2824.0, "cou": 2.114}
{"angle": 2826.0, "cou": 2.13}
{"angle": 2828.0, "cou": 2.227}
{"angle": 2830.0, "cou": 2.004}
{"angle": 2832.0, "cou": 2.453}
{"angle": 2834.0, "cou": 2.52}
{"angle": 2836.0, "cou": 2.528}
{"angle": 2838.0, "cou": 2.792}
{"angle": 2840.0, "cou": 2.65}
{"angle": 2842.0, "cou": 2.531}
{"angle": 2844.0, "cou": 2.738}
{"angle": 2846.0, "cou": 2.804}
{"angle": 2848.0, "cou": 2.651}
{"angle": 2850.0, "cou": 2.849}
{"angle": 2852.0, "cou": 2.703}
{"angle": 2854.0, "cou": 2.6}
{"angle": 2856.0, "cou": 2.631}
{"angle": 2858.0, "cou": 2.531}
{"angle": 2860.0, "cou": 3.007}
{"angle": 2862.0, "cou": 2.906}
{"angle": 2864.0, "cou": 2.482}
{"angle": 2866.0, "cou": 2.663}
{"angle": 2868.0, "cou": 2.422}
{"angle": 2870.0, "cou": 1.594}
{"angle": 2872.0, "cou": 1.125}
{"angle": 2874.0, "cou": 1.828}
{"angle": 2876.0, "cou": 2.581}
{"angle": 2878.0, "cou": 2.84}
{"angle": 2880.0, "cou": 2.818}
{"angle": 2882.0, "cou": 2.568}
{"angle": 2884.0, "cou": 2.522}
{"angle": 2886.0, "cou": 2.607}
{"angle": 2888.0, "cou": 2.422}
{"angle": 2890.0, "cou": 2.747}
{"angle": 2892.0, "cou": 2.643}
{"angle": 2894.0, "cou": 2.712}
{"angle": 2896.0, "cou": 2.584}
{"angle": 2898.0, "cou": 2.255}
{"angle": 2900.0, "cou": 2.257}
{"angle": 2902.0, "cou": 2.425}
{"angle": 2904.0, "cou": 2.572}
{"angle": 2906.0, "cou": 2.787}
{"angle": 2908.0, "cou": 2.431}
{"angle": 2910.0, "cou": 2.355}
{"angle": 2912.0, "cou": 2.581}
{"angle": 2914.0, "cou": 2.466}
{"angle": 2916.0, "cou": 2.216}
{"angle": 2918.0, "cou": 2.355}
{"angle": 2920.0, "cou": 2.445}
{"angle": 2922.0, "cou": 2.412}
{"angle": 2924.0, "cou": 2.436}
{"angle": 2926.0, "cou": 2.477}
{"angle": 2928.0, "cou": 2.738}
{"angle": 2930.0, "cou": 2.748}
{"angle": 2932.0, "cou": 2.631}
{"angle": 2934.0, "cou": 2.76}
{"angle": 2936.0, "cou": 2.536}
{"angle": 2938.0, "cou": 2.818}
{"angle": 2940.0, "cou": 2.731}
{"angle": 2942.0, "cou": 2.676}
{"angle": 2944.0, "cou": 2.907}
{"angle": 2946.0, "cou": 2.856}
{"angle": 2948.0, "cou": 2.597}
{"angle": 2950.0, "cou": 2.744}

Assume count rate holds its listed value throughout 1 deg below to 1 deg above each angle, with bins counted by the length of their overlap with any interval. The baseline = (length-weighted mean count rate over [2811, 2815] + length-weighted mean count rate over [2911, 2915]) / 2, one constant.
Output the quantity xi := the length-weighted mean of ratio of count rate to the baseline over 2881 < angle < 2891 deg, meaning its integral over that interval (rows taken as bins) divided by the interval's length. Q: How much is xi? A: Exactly 1.21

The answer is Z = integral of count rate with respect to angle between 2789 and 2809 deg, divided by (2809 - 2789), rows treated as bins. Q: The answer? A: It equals 2.1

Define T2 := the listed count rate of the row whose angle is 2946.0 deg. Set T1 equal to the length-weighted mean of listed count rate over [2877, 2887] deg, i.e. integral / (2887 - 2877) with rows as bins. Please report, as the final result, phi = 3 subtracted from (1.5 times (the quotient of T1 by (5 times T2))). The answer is -2.72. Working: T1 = 2.67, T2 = 2.856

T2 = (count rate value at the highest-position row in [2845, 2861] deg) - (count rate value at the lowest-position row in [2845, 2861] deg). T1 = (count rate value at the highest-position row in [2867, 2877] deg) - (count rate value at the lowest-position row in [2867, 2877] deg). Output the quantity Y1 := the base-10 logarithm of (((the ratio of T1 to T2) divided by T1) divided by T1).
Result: 1.49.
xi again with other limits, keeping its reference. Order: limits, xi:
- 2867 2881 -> 1.02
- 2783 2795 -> 1.09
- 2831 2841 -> 1.22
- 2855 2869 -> 1.25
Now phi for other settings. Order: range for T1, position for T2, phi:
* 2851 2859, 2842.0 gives -2.69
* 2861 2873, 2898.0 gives -2.71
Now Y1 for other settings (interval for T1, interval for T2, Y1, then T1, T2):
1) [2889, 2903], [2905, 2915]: 0.99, -0.32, -0.32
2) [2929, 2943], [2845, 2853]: 2.14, -0.07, -0.10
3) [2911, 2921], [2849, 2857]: 1.53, -0.14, -0.22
